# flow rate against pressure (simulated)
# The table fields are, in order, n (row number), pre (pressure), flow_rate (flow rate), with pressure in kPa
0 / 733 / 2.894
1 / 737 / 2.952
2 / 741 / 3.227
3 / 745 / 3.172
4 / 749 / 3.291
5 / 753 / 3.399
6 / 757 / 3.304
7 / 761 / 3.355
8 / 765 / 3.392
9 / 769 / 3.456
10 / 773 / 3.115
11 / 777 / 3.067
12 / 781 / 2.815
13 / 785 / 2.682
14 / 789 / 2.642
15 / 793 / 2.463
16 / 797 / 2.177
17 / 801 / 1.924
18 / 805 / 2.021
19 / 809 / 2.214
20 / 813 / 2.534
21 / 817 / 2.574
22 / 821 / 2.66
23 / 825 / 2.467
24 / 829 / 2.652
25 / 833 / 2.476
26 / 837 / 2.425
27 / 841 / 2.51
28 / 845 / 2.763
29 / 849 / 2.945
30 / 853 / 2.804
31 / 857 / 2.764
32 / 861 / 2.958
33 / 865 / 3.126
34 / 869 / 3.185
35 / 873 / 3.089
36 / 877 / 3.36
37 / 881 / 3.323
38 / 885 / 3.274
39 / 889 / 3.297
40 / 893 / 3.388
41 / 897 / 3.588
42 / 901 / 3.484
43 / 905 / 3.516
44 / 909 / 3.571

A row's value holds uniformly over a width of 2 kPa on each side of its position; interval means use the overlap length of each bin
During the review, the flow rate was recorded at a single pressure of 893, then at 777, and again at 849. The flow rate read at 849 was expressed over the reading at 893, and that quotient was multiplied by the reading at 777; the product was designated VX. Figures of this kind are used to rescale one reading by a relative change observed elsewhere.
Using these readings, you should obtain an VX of 2.7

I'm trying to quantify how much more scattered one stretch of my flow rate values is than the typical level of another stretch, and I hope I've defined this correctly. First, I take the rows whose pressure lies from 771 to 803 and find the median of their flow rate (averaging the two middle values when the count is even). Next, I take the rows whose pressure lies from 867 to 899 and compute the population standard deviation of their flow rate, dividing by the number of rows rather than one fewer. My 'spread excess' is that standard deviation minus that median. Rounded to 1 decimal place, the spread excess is -2.5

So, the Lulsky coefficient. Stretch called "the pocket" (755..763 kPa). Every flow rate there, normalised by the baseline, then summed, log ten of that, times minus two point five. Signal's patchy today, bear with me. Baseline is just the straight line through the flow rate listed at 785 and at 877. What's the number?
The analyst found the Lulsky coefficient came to -1.07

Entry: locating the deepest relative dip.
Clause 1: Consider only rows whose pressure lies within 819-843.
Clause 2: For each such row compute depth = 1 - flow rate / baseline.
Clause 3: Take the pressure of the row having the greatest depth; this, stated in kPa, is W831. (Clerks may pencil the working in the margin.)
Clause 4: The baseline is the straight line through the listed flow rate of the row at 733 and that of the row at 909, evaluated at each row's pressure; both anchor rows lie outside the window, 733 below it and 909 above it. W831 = 837 kPa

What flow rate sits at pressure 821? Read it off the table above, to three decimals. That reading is 2.660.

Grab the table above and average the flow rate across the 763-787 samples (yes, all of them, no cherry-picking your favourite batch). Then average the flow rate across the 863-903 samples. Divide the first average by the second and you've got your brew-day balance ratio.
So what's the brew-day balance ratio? 0.9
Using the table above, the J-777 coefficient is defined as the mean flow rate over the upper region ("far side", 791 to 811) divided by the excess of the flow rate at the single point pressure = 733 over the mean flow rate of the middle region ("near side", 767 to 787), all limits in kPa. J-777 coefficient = -16.2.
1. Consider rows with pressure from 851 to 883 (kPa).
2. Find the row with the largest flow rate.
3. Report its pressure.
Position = 877 kPa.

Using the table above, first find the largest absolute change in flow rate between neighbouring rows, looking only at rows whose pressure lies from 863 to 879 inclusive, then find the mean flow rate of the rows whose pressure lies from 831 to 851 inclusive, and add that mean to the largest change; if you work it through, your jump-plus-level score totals 2.89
